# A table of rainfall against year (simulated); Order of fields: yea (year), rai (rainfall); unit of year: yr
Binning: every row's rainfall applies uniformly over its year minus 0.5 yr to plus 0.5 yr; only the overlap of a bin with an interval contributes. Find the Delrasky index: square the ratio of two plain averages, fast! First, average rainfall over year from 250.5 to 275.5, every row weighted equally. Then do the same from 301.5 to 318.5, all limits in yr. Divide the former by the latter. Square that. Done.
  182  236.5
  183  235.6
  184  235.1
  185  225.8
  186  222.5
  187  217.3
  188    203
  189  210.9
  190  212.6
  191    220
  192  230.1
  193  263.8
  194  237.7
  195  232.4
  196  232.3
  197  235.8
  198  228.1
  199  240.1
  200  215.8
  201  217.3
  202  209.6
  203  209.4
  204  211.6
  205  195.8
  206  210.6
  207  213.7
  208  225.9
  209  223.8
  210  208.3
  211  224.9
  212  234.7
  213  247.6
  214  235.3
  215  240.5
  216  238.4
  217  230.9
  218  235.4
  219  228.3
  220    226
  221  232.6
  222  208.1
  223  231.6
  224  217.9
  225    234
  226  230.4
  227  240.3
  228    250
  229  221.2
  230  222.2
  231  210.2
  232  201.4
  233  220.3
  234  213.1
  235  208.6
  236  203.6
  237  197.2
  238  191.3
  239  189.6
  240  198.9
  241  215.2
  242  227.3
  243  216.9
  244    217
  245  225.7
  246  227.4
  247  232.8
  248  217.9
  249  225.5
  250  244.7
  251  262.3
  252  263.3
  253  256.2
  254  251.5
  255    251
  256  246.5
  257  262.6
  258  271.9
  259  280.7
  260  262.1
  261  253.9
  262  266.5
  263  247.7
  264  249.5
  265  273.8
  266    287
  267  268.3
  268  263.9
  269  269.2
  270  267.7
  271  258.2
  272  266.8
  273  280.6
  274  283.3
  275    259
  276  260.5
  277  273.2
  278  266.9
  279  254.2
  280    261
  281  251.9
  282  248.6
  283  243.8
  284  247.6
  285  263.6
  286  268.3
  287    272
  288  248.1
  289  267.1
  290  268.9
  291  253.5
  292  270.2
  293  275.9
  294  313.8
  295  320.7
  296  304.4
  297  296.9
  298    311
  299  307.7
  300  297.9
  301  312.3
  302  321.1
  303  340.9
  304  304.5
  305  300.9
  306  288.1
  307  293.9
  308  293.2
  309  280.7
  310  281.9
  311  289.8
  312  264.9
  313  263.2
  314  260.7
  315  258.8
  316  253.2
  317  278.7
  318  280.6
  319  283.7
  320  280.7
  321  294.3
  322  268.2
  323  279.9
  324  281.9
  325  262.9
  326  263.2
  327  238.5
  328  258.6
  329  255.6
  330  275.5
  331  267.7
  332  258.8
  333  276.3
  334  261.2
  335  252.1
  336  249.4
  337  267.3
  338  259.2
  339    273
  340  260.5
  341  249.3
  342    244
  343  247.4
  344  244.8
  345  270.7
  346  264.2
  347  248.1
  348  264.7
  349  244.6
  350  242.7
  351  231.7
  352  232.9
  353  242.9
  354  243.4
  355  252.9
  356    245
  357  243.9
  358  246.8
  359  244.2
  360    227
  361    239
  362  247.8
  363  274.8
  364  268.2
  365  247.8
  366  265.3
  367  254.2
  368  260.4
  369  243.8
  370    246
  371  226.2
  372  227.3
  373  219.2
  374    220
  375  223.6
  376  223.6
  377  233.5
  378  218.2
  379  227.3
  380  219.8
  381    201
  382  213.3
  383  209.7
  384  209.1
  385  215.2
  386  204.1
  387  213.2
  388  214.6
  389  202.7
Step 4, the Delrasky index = 0.86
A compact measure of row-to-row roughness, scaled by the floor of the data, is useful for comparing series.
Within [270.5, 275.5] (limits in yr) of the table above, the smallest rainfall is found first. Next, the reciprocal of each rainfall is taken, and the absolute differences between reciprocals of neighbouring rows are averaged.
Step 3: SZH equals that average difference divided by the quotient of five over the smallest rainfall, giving 0.0087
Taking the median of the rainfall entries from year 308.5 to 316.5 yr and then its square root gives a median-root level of 16.2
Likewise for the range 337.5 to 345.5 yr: 15.9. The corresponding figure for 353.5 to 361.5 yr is 15.6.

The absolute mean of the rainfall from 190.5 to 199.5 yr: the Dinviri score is 236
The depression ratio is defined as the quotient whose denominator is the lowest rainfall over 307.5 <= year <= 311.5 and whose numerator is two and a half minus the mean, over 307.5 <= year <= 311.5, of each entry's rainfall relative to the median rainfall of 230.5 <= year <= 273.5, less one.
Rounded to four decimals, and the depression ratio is 0.0083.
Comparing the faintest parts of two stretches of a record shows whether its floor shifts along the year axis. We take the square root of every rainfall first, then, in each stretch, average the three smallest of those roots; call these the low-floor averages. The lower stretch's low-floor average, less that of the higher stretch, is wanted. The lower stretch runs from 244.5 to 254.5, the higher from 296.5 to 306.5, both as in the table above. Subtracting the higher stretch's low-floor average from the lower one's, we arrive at -2.2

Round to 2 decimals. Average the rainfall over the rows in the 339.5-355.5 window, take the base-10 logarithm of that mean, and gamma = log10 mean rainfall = 2.40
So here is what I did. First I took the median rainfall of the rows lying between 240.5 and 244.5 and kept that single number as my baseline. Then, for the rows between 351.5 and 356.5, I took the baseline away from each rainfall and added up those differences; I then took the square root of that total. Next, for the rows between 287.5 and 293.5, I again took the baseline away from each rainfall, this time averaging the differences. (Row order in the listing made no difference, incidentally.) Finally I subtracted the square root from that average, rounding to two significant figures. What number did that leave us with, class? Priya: 35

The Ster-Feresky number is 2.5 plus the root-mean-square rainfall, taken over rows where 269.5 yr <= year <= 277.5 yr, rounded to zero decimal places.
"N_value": 271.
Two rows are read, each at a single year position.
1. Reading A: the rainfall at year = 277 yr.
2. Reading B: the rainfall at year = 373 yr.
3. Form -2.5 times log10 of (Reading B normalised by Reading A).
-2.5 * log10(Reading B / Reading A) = 0.24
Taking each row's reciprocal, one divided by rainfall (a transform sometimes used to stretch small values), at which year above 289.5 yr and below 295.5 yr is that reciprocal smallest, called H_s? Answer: 295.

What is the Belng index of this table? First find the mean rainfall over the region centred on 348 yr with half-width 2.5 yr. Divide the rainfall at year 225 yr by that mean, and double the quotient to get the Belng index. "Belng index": 1.85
